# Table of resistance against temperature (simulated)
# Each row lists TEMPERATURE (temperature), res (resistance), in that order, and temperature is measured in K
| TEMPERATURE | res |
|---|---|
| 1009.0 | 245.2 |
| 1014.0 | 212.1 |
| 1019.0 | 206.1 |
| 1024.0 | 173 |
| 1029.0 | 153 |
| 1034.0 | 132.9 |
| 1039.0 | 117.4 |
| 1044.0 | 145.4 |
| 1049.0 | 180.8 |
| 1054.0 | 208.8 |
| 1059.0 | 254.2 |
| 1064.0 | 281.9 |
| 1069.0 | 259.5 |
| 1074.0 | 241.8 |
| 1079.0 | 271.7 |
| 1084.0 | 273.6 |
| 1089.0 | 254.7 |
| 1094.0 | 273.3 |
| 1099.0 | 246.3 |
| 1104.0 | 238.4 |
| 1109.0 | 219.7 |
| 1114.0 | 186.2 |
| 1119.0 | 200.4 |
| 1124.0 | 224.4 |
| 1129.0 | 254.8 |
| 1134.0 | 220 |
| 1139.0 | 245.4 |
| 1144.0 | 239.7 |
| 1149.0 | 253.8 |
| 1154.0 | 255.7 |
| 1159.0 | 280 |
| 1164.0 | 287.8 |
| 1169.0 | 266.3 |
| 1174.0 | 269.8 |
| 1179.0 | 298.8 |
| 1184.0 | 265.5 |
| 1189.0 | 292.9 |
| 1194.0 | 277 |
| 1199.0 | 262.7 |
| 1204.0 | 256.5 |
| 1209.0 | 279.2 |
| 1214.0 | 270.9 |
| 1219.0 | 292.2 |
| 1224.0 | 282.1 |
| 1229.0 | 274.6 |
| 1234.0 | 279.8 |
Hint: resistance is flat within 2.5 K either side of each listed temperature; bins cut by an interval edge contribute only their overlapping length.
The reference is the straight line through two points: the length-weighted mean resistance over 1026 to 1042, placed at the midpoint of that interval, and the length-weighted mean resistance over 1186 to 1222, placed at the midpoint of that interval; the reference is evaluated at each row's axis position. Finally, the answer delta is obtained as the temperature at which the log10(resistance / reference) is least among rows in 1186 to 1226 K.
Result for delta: 1204.0 K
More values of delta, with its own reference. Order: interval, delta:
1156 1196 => 1184.0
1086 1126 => 1114.0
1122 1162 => 1134.0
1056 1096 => 1089.0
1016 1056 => 1039.0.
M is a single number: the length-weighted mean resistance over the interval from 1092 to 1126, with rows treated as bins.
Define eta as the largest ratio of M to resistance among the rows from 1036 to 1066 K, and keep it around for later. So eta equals 1.9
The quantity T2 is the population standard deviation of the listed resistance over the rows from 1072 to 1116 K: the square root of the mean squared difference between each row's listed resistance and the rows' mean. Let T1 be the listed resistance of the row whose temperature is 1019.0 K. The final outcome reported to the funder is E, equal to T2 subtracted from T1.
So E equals 179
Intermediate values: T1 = 206.1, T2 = 27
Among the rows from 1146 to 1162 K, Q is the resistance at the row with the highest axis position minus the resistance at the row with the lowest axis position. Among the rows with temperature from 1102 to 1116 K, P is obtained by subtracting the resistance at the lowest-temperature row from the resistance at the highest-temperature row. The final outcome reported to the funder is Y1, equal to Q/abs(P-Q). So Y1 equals 0.3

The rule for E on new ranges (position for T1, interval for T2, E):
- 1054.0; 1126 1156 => 196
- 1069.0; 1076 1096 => 252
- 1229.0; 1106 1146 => 253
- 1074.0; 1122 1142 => 227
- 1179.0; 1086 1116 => 271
